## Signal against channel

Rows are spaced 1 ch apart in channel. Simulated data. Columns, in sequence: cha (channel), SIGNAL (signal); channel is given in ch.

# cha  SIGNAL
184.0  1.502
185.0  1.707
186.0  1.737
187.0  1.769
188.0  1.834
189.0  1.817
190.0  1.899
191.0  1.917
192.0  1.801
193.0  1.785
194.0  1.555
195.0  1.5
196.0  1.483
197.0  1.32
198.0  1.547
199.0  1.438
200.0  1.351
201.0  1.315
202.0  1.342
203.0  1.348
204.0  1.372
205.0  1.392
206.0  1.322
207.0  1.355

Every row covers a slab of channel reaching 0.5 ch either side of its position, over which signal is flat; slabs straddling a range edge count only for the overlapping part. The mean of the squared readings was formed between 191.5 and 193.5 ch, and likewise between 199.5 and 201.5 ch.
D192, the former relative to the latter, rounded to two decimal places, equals 1.81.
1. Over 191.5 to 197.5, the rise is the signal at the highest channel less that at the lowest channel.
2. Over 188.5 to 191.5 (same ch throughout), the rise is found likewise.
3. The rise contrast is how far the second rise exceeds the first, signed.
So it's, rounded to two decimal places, 0.58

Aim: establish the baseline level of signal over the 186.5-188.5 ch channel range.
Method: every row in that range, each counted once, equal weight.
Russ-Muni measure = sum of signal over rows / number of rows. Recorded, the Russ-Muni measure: 1.80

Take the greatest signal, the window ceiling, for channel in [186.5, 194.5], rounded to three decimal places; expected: 1.917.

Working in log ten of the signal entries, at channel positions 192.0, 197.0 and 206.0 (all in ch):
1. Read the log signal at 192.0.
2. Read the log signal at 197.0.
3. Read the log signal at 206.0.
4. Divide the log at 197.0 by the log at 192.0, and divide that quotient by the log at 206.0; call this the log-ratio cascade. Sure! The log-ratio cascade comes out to 3.9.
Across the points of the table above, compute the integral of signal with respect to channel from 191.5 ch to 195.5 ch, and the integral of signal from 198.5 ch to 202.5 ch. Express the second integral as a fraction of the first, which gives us 0.82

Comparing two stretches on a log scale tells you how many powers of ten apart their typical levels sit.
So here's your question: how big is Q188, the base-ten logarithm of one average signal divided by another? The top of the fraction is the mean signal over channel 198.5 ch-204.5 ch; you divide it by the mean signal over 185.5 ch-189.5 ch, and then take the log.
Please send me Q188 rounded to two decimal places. -0.12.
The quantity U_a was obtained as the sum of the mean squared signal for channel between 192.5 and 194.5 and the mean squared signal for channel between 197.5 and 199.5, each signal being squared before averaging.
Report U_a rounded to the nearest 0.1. 5.0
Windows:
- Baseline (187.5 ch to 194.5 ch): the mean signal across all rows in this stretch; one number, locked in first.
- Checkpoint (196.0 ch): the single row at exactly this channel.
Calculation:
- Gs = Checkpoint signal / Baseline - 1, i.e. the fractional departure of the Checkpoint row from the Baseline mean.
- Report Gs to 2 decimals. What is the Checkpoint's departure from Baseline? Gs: -0.18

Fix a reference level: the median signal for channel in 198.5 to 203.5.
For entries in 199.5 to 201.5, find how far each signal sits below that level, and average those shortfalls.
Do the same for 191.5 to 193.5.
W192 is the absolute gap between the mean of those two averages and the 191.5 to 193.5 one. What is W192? 0.23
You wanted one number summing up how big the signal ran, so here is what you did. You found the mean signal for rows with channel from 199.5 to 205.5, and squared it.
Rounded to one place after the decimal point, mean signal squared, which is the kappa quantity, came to 1.8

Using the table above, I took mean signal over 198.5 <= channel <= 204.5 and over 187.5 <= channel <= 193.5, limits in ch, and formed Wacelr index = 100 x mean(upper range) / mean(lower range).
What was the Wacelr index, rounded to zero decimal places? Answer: 74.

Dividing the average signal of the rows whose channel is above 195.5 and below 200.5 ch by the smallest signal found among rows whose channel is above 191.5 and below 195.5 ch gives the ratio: 0.95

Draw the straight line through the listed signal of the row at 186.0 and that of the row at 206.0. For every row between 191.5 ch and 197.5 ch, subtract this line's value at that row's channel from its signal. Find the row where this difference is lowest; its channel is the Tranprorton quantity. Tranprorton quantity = 197.0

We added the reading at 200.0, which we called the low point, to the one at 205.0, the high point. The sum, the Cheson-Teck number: 2.74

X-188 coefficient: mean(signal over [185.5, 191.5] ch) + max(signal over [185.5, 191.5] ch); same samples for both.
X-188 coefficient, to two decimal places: 3.75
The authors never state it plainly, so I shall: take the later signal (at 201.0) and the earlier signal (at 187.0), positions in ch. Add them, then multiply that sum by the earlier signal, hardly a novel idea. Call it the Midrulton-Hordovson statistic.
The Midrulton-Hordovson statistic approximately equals 5.5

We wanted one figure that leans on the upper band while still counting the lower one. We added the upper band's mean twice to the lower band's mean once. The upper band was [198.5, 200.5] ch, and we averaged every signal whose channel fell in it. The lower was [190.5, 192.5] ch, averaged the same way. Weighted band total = 4.65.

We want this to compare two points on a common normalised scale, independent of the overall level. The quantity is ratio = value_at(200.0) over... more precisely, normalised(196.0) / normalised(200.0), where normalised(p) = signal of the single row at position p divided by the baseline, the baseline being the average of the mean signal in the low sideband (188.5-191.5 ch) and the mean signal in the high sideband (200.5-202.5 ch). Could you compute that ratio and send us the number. 1.10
